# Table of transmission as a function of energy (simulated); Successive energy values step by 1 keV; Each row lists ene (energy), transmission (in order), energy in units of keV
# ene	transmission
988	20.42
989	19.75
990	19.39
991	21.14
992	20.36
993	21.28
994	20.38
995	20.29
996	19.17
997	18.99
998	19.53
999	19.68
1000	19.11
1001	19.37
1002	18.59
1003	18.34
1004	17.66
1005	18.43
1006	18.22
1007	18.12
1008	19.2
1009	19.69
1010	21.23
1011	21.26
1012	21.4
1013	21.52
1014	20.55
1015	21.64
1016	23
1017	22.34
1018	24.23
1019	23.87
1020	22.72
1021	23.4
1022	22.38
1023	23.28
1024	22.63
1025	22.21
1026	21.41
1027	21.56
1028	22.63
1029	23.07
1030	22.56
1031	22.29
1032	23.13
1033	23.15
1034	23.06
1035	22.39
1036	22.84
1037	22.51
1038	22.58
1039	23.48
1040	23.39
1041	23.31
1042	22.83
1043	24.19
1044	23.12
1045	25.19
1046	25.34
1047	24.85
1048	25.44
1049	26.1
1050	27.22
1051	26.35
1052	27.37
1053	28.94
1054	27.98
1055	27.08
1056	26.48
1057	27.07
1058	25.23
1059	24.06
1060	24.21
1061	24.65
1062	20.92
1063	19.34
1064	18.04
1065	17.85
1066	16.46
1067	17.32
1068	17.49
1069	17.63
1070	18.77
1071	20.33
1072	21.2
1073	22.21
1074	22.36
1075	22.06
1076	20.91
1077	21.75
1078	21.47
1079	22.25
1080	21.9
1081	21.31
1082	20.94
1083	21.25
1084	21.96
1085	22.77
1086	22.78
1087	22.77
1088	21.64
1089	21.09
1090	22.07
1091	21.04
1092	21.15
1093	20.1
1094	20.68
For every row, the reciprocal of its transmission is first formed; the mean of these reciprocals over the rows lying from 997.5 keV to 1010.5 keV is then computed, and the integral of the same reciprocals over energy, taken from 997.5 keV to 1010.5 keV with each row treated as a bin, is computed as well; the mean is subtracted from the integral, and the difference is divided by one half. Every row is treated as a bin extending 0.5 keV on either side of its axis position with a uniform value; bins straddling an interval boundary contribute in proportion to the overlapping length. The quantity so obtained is 1.27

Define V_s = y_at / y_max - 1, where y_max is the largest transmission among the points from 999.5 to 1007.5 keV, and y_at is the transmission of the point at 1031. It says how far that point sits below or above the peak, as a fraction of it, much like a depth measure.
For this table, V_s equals 0.15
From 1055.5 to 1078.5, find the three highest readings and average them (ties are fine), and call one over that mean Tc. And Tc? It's 0.038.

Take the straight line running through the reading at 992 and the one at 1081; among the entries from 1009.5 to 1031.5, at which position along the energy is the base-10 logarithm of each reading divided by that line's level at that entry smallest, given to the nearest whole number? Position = 1014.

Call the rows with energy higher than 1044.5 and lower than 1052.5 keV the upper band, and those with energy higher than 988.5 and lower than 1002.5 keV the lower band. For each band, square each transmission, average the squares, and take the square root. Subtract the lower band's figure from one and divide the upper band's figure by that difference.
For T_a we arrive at -1.38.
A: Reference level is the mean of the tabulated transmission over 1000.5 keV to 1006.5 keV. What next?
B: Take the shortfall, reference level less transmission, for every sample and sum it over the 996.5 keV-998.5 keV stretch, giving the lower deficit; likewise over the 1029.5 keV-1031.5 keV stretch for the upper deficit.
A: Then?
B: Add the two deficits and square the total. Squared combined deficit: 93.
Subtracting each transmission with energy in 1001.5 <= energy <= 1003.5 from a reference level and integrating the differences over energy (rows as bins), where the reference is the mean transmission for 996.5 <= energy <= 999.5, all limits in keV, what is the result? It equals 1.9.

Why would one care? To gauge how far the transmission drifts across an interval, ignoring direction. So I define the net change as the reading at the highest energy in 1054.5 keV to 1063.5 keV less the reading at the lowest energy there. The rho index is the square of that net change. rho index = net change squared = 60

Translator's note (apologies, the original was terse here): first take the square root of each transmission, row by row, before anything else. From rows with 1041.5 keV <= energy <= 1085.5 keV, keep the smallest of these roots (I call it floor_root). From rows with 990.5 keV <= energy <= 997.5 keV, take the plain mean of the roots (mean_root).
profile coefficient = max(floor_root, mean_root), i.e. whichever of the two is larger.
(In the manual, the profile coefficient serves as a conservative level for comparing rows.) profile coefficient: 4.50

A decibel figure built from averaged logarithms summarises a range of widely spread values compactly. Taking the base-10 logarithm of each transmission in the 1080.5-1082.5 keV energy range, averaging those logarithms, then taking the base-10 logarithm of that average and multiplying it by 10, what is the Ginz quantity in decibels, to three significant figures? 1.22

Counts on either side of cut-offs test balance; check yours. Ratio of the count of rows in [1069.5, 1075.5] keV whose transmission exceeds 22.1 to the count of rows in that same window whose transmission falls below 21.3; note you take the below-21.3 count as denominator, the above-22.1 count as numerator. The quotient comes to 0.7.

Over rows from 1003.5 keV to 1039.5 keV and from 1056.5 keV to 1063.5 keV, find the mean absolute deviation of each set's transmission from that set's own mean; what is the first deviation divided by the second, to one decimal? 0.7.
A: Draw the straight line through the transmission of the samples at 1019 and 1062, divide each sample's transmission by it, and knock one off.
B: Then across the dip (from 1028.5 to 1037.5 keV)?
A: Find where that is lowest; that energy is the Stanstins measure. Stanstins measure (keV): 1031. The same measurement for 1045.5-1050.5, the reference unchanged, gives 1047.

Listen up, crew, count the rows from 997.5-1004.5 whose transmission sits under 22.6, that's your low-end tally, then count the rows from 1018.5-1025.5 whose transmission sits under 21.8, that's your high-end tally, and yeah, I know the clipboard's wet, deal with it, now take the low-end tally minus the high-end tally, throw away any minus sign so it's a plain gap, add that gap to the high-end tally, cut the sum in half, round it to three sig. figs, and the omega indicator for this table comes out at 3.50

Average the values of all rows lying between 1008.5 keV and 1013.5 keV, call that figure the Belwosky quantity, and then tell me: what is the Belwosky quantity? 21.0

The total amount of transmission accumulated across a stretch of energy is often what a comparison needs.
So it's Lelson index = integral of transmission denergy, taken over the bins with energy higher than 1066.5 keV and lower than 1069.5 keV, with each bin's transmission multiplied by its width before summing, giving 52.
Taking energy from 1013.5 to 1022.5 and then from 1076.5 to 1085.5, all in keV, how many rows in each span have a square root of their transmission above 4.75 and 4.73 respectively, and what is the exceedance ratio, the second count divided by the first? 0.2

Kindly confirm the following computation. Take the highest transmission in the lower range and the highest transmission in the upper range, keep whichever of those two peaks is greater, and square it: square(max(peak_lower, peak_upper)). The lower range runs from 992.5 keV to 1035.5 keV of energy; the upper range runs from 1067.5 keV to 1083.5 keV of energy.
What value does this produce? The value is 587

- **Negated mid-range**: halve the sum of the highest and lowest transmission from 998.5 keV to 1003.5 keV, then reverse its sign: -19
